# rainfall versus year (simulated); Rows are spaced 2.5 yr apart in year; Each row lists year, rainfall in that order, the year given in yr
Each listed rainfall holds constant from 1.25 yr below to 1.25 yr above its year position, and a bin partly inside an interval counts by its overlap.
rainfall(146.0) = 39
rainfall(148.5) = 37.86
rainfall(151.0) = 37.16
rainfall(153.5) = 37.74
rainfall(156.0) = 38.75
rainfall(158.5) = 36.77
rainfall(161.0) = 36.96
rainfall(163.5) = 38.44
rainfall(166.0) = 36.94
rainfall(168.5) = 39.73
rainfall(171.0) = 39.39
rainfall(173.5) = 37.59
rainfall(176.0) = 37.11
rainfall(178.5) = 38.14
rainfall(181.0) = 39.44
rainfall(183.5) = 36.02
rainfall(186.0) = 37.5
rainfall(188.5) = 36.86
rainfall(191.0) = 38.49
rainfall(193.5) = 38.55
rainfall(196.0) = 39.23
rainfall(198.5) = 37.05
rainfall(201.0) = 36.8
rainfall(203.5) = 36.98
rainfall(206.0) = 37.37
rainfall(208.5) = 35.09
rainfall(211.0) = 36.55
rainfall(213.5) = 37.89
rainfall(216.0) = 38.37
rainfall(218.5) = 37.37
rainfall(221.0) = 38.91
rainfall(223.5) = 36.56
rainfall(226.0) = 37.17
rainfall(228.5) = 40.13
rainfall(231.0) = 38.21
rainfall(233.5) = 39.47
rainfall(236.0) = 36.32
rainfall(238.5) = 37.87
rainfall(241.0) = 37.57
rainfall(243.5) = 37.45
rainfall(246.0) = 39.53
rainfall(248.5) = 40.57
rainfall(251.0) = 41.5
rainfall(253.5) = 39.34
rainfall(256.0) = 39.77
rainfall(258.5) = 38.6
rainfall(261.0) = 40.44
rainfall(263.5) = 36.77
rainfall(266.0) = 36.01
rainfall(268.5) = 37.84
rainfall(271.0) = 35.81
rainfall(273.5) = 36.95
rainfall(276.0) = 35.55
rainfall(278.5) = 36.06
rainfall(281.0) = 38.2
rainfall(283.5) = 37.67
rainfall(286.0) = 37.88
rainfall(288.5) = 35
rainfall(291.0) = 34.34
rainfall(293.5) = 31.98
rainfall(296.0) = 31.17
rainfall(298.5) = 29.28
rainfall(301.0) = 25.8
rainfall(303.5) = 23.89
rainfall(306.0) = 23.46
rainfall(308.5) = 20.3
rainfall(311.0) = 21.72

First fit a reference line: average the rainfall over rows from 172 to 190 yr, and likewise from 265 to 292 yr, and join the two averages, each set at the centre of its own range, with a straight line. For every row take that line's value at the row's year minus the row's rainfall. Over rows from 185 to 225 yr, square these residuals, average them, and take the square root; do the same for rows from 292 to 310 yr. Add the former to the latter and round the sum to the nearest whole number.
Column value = 12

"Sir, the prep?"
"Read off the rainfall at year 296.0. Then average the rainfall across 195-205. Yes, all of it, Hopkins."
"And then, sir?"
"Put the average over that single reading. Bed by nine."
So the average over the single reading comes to 1.20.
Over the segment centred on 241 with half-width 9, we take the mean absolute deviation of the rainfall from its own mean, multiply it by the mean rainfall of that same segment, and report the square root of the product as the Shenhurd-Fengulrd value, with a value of 6.9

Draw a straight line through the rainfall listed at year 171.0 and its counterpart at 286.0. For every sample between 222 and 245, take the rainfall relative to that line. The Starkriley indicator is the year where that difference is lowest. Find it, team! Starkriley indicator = 236.0 yr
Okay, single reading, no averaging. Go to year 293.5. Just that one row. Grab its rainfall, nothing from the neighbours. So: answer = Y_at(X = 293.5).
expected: 31.98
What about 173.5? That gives 37.59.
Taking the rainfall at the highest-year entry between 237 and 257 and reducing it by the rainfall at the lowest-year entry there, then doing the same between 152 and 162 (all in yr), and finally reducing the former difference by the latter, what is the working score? 2.7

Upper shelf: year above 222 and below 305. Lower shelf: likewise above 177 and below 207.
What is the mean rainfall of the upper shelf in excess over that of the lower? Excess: -1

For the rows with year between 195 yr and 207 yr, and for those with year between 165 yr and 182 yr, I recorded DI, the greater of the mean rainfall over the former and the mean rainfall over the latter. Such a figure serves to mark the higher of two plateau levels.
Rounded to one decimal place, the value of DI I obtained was 38.3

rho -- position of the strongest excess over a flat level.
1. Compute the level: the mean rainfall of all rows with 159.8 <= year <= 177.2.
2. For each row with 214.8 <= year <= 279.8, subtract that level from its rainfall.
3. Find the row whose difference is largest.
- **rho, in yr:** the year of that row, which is 251.0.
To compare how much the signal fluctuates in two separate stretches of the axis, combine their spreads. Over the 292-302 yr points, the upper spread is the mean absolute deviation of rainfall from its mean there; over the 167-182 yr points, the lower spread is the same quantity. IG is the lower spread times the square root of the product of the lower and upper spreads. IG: 1.3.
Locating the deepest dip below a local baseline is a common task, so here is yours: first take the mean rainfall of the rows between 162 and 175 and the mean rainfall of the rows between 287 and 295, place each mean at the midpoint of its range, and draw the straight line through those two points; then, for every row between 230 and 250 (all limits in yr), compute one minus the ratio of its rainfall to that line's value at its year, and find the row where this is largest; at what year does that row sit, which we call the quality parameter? 236.0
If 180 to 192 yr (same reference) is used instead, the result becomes 183.5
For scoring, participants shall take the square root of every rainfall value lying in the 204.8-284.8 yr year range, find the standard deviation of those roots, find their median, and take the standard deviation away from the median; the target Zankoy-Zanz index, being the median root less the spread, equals 6.02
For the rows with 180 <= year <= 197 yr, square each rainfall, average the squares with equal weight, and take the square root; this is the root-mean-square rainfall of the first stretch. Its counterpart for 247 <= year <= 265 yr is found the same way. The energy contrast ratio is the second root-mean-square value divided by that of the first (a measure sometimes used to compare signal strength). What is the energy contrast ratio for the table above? 1.04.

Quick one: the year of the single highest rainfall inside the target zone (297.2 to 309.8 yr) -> 298.5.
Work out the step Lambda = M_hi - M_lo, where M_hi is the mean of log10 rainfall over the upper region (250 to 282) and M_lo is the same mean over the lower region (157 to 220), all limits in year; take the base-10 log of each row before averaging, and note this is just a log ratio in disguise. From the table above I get 0.003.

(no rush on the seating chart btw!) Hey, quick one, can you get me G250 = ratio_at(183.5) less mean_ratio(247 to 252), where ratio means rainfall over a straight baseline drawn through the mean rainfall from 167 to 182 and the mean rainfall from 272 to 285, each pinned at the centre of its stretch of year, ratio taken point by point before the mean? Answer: -0.16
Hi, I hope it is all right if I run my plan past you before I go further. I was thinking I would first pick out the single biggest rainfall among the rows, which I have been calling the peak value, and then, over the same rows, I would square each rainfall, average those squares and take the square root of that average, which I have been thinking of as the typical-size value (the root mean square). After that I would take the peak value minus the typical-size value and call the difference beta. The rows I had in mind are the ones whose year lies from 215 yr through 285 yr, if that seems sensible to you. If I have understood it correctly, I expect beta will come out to 3.4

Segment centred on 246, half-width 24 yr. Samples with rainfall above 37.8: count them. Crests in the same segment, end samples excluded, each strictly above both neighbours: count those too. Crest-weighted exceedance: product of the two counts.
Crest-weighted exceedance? 72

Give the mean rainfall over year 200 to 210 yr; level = 36.6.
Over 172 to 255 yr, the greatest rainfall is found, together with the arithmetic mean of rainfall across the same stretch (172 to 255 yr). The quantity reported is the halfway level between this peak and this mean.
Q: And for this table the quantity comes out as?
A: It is 39.7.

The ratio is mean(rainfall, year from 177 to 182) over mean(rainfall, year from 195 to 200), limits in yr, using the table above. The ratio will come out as 1.02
